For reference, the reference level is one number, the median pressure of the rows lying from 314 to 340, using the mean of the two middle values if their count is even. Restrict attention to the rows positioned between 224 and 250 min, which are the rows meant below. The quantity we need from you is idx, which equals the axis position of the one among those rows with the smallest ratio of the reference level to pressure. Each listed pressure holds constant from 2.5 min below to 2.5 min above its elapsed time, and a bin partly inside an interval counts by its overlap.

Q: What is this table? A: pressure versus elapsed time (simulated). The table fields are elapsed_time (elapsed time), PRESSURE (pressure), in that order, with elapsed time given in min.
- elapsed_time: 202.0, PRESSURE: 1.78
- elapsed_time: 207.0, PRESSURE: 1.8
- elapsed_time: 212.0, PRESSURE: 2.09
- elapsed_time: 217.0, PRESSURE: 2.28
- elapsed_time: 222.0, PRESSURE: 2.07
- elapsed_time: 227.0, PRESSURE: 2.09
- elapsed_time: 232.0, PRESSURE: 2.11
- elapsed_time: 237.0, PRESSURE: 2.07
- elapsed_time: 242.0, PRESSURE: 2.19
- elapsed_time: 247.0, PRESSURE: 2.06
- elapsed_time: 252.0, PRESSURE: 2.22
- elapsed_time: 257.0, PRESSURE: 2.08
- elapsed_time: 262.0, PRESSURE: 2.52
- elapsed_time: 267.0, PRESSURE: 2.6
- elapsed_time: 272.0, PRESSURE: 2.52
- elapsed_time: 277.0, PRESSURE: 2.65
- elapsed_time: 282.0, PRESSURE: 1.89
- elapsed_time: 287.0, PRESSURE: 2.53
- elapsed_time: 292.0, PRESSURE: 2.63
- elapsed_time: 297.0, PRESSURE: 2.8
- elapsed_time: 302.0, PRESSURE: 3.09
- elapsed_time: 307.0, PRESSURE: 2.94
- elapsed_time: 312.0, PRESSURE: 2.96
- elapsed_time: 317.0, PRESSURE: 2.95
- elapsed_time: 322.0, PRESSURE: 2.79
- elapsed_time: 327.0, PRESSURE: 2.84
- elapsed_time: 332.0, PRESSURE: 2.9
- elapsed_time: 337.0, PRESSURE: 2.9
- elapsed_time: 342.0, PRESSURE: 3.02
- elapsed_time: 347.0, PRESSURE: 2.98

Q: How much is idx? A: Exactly 242.0 min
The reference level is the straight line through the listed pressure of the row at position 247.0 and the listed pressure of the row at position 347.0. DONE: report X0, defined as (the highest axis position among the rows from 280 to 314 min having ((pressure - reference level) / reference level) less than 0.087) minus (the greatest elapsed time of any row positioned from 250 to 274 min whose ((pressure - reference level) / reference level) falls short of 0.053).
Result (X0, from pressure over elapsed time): 35 min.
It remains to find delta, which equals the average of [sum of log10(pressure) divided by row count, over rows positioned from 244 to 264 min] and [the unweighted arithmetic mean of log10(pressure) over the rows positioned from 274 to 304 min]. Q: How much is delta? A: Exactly 0.38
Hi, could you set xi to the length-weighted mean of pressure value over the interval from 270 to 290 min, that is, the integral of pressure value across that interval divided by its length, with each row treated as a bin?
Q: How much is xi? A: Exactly 2.4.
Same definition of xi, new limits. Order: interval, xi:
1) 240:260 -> 2.1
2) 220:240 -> 2.1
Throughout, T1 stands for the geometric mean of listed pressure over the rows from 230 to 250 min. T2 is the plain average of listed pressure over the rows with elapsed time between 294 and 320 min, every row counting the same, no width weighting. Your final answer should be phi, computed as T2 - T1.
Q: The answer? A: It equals 0.8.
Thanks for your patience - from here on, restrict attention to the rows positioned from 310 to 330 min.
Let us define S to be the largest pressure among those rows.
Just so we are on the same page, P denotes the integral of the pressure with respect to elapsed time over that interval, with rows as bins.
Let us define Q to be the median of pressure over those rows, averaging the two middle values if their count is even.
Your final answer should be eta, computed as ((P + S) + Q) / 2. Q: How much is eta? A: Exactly 32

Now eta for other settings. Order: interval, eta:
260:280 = 28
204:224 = 23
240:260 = 24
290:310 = 32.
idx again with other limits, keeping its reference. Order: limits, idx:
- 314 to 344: 342.0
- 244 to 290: 277.0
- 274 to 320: 302.0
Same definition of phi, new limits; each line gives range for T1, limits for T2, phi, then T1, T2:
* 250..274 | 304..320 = 0.6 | 2.38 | 2.95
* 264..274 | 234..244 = -0.4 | 2.56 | 2.13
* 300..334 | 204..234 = -0.8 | 2.92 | 2.07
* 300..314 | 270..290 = -0.6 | 3.00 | 2.40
